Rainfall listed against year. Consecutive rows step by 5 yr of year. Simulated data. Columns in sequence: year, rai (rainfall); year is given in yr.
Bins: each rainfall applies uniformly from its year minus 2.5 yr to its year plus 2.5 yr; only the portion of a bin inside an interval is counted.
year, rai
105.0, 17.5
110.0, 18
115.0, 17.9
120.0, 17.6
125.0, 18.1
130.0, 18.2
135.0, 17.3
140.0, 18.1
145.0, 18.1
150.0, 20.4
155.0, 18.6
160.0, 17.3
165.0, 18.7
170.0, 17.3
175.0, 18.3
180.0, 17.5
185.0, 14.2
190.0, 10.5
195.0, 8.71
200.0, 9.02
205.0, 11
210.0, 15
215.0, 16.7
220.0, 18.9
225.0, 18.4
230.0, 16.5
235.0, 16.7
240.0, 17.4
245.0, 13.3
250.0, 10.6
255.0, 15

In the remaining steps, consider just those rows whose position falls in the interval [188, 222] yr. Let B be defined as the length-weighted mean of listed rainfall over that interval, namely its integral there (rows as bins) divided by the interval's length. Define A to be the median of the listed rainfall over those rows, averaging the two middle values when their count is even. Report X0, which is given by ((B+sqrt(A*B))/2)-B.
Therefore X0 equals -0.46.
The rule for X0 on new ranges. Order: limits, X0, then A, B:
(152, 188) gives 0.03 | 17.5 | 17.4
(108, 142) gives 0.03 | 18.0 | 17.9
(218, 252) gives 0.17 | 16.7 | 16.0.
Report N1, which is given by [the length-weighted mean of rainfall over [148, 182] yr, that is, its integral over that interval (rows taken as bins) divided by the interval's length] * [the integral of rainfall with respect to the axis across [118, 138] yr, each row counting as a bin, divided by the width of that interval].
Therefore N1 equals 326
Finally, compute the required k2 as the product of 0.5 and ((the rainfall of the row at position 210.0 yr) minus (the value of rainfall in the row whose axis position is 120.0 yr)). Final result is -1.3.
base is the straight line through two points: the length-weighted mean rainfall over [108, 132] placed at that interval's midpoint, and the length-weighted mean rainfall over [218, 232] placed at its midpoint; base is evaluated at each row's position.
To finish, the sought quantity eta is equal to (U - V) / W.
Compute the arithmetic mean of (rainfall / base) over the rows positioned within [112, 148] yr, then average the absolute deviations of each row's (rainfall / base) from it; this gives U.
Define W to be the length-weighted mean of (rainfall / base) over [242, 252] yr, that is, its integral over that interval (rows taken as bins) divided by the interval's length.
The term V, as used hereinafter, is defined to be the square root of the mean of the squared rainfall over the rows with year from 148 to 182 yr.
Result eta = -27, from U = 0.014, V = 18.3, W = 0.68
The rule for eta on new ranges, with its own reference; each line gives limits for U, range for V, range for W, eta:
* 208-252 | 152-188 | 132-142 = -18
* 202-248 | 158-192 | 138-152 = -16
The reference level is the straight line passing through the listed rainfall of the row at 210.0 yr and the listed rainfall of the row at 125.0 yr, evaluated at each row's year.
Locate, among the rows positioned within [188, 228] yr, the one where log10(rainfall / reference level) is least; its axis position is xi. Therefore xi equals 195.0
